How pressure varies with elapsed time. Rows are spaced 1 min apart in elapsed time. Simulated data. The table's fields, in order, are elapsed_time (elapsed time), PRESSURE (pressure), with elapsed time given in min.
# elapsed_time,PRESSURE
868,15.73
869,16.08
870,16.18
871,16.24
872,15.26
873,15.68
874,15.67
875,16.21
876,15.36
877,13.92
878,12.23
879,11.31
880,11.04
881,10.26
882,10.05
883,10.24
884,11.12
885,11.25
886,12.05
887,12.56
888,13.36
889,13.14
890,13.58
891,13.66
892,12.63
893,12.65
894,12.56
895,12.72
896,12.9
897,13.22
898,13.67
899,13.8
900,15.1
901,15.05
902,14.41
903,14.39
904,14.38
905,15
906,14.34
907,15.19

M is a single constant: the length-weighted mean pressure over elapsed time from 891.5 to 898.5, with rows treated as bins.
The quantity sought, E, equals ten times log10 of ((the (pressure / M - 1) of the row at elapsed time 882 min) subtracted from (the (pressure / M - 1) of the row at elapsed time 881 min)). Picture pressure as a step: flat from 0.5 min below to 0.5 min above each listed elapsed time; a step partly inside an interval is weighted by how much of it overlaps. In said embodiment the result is -18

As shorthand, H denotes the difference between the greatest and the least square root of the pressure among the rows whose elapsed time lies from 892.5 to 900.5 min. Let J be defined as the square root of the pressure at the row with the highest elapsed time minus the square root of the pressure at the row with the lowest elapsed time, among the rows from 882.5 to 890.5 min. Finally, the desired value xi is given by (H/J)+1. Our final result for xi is 1.7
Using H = 0.34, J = 0.5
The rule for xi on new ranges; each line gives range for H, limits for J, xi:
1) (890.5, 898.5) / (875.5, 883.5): 0.8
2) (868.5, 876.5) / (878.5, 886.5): 2.1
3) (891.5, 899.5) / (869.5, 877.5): 0.4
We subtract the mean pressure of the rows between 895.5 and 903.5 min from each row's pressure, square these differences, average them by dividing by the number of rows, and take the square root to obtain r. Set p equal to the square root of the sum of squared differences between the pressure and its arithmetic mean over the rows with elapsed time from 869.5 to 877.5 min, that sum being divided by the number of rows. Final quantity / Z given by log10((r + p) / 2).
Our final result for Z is -0.13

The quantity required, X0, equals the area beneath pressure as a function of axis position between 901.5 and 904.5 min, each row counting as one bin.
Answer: 43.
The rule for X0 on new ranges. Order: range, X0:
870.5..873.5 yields 47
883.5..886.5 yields 34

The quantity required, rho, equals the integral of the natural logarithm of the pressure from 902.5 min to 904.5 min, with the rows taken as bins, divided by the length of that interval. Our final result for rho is 2.67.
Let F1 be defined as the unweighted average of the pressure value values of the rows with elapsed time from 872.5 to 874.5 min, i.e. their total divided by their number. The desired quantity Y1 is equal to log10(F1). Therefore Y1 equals 1.20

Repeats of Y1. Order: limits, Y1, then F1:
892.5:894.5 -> 1.10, 13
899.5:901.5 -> 1.18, 15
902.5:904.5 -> 1.16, 14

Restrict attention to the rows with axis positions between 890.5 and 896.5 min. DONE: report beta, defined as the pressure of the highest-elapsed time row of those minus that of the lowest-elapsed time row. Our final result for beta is -0.8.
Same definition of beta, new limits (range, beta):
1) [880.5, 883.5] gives 0.0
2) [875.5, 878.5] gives -3.1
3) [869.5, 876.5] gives -0.8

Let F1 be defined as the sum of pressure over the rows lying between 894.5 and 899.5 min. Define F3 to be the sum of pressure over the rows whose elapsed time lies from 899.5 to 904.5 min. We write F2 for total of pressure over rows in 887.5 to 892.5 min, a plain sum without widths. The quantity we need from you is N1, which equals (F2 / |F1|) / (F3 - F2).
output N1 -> 0.14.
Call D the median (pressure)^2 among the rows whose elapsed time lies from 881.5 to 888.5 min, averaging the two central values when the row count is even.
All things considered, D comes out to 127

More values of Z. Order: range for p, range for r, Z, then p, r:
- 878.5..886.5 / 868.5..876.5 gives -0.30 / 0.64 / 0.4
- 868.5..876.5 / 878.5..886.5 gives -0.30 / 0.37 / 0.6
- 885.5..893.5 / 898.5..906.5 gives -0.32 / 0.53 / 0.4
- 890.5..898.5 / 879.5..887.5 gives -0.20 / 0.43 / 0.8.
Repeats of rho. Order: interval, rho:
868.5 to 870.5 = 2.78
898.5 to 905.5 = 2.68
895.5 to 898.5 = 2.58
